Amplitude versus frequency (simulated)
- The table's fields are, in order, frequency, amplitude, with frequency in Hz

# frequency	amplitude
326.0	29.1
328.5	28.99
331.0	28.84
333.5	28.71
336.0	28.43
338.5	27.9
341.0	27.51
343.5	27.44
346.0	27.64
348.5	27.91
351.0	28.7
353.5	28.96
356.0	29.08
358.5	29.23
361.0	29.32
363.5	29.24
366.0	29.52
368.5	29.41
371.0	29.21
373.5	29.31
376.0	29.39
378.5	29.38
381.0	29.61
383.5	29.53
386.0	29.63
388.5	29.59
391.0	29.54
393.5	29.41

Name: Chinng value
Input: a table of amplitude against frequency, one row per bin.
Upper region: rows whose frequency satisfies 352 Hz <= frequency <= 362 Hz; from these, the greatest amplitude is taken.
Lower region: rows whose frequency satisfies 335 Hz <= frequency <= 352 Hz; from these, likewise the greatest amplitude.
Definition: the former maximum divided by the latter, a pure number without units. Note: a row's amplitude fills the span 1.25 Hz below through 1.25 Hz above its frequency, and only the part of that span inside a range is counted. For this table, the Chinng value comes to 1.022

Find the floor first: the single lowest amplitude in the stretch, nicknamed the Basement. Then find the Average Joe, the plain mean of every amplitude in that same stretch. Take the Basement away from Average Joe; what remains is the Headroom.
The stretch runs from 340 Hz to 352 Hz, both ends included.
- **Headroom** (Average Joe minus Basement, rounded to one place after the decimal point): 0.4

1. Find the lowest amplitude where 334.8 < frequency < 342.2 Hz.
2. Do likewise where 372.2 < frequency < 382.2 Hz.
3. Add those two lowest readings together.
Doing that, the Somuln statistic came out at 56.8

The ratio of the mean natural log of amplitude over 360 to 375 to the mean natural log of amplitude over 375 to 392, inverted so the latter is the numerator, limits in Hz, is 1.00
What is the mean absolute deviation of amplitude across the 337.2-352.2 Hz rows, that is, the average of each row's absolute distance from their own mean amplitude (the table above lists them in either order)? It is 0.320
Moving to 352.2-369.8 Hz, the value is 0.142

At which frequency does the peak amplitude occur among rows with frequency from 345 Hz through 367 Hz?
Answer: 366.0 Hz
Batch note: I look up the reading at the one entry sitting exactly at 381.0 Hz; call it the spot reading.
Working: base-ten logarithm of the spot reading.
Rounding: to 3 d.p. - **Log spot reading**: 1.471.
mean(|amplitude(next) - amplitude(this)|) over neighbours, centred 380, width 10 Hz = 0.11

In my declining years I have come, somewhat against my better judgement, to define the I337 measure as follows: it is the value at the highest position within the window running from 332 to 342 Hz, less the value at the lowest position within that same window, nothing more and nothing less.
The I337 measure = -1.2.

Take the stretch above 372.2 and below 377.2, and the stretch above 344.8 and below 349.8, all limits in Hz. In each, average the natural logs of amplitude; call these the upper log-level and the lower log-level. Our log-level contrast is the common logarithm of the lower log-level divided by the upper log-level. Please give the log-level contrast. -0.0071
